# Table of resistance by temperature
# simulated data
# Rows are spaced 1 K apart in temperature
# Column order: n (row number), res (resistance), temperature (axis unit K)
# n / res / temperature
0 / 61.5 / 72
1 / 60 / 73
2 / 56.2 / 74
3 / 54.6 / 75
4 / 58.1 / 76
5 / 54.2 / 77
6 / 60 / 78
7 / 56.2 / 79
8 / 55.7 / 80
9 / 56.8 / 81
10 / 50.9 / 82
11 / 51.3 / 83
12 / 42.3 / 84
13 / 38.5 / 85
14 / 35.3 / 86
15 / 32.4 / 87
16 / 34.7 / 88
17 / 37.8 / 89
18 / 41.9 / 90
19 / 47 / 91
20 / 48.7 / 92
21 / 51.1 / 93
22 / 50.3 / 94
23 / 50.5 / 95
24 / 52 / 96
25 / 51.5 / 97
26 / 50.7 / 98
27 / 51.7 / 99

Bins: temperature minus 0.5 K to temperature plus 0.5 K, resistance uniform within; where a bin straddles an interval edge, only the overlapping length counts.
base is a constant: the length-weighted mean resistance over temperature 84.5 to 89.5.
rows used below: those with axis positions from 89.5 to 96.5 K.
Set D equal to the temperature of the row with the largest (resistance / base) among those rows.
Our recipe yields 96 K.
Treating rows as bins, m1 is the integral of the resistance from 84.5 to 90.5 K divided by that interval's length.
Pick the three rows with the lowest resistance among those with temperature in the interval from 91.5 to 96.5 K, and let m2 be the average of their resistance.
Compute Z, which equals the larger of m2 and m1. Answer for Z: 49.8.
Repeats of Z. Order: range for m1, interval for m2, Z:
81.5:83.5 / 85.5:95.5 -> 51.1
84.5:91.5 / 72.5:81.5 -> 54.8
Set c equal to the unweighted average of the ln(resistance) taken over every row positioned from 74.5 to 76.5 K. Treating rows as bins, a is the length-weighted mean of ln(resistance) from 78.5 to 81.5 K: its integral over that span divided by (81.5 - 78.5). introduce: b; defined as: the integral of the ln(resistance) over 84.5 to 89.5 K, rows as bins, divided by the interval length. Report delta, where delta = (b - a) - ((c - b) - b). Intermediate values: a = 4.03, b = 3.57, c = 4.03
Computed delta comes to 2.7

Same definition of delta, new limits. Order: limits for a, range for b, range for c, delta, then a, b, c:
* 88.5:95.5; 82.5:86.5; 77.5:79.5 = 3.3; 3.84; 3.72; 4.06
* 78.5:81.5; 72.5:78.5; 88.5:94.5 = 4.3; 4.03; 4.05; 3.83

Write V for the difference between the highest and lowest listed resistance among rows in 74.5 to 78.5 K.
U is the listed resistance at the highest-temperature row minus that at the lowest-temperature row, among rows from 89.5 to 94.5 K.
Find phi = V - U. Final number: -3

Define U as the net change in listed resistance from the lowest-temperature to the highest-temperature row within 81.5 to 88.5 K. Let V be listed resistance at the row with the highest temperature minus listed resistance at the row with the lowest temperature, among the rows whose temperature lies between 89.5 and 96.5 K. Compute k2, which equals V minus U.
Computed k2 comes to 26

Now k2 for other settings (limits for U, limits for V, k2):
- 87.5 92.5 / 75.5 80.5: -16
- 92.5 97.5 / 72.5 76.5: -2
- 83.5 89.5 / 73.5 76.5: 6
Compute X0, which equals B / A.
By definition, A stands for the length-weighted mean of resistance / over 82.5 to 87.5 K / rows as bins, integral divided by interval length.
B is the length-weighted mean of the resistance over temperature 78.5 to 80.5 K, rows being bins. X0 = 1.4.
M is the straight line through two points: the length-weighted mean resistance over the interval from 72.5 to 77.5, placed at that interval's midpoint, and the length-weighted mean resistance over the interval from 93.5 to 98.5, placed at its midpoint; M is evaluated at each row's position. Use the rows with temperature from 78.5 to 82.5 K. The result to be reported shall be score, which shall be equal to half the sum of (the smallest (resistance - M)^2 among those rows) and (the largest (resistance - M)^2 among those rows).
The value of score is 7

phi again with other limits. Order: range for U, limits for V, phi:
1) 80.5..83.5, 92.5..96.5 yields 7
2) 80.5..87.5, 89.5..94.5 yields 34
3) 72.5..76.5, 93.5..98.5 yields 4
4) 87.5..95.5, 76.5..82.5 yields -7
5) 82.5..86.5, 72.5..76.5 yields 21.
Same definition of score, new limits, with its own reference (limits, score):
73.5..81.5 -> 9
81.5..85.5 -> 124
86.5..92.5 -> 226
